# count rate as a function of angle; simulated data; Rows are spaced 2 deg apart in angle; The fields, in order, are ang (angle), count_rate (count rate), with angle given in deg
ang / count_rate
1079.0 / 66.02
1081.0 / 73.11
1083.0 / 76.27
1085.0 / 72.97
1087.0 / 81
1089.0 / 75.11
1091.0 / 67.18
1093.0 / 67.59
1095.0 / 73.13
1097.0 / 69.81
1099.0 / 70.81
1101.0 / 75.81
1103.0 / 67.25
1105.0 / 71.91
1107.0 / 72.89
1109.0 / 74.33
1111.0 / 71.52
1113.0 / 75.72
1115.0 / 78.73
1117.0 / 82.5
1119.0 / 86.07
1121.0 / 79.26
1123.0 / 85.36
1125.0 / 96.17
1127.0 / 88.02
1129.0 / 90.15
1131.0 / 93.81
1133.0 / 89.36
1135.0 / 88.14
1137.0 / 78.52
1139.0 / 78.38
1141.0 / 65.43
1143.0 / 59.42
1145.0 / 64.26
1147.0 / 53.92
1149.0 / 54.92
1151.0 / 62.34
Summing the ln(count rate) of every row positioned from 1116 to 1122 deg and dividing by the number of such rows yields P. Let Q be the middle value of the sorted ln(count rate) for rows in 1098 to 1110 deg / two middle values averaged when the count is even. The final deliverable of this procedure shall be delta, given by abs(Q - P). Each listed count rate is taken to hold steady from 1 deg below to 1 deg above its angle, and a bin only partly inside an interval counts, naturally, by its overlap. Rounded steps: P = 4.41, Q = 4.28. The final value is 0.13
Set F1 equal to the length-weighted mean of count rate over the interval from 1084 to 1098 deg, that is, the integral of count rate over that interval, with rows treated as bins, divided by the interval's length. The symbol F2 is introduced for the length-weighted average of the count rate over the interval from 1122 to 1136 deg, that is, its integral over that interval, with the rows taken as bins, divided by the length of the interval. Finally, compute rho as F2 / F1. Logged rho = 1.25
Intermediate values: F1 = 72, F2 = 90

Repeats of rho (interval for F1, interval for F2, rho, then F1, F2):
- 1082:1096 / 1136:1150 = 0.89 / 73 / 65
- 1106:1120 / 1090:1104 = 0.91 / 77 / 70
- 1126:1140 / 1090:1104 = 0.81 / 87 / 70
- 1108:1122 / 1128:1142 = 1.07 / 78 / 83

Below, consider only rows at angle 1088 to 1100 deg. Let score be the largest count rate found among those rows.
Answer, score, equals 75.11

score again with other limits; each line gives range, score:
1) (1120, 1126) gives 96.17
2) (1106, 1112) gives 74.33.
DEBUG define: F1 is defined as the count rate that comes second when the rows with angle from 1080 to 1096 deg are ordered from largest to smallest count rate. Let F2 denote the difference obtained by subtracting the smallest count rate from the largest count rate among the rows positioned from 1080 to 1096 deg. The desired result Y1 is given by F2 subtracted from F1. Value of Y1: 62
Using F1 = 76.27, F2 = 14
